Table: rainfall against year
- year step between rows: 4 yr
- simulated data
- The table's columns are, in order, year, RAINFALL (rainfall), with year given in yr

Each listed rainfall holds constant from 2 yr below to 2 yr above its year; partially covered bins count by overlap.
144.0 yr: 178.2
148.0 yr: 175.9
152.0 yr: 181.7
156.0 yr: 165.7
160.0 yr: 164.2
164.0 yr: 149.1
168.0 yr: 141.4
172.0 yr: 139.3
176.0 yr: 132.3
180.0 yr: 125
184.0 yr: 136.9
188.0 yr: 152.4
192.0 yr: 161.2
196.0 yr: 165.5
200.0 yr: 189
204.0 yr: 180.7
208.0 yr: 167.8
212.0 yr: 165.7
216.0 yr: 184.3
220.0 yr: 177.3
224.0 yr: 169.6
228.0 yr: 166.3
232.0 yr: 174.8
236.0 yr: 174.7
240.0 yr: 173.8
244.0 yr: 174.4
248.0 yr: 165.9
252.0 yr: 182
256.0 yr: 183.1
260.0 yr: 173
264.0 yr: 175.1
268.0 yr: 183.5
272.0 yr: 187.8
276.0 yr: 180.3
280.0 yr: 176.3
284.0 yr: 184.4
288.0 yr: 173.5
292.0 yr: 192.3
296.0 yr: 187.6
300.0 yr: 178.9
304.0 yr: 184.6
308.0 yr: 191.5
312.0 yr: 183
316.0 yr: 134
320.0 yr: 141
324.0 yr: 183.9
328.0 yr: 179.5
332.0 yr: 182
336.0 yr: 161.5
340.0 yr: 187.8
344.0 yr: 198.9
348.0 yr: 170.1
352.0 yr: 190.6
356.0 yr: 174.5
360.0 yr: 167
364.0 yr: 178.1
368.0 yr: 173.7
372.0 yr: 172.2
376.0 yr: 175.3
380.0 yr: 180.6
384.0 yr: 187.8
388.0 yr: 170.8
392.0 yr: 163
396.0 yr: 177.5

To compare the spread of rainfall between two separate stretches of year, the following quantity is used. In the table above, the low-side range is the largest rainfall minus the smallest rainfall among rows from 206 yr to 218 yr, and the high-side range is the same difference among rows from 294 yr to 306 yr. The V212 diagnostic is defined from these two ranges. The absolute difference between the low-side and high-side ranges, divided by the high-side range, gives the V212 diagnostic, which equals 1.1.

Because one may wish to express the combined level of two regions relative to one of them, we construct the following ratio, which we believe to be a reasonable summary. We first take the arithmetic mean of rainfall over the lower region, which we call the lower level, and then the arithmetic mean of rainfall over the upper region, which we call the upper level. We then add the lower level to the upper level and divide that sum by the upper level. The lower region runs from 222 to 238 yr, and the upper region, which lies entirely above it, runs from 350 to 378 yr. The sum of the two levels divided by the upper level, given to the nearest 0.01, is 1.97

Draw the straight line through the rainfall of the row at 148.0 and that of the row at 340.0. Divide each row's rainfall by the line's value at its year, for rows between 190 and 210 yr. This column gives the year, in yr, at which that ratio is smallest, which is 192.0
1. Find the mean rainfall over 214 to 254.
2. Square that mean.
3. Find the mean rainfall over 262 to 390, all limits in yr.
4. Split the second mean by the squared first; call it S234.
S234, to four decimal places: 0.0059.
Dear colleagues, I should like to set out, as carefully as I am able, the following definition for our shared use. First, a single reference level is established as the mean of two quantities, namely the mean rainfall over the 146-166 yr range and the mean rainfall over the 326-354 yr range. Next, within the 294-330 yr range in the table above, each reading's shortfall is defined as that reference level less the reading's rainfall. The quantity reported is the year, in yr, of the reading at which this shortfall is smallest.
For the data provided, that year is 308.0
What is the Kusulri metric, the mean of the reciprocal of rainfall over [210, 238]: 0.0058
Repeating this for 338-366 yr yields 0.0055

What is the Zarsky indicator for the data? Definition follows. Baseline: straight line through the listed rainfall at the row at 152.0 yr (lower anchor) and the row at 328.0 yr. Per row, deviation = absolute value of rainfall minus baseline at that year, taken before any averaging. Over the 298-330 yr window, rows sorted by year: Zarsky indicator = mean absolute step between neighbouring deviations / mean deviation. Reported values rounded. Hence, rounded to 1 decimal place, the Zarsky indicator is 1.1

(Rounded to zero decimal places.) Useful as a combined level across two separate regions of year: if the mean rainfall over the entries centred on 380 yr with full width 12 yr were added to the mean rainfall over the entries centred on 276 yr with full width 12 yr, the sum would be 363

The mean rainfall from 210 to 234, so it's 173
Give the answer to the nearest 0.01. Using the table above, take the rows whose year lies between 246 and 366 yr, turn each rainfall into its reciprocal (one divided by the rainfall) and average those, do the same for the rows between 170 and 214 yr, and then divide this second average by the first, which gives 1.15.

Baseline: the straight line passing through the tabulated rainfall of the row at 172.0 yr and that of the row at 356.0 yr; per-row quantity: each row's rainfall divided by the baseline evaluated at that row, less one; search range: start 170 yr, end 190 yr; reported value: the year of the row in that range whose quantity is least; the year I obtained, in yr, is 180.0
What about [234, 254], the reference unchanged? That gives 248.0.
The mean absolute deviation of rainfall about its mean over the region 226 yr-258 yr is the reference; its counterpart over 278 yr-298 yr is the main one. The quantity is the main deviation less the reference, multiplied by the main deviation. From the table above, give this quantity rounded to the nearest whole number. 13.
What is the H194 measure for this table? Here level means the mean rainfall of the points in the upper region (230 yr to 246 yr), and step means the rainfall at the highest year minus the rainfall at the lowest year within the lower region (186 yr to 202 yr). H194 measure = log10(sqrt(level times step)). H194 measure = 1.9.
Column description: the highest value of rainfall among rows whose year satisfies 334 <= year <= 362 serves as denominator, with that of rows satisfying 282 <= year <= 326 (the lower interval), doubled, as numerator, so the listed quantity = 1.93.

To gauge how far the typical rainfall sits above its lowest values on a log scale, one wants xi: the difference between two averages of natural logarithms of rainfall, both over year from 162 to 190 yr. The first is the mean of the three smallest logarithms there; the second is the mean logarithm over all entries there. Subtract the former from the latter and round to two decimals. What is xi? 0.06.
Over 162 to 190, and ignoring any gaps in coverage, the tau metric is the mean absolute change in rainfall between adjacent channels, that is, 8.6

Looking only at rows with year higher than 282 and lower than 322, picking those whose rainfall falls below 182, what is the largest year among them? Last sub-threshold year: 320.0 yr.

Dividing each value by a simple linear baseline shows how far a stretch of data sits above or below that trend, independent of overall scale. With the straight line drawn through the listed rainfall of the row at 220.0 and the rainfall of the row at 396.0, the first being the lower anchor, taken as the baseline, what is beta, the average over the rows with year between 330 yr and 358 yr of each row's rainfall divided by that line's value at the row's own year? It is 1.019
